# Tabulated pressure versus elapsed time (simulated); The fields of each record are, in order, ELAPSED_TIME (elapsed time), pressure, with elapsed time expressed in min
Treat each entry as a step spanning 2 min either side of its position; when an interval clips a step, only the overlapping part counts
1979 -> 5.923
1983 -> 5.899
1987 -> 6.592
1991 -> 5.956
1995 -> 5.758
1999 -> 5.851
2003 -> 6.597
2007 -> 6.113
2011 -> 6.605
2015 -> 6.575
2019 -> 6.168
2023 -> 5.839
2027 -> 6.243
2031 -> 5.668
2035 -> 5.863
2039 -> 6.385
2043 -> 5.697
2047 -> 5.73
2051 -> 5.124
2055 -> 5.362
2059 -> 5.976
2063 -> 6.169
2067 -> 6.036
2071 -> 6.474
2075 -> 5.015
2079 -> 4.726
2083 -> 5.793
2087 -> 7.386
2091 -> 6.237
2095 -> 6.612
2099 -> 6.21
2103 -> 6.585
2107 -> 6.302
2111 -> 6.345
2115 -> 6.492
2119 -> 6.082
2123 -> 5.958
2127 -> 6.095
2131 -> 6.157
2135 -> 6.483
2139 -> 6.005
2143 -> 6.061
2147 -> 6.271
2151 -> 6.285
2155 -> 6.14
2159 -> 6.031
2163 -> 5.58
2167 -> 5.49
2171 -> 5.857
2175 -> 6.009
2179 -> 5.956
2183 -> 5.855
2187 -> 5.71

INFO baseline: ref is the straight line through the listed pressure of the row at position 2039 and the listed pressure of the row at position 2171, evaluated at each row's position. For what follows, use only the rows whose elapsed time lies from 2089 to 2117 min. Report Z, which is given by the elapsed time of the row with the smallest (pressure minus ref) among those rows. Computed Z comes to 2091 min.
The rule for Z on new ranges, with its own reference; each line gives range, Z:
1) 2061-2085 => 2079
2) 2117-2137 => 2123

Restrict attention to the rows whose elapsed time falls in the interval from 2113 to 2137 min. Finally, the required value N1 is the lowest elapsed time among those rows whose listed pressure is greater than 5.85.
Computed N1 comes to 2115 min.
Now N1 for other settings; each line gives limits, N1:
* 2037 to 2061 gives 2039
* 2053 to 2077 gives 2059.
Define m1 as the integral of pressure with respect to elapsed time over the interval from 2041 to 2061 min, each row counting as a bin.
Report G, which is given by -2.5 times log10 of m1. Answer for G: -5.12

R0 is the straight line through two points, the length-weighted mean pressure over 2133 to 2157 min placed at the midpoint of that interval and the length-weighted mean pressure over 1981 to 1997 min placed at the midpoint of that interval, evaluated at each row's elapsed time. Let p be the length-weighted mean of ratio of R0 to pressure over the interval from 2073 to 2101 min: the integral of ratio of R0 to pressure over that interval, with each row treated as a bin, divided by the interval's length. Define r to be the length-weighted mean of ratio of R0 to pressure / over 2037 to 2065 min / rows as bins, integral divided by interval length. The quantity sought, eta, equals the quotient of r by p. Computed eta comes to 1.02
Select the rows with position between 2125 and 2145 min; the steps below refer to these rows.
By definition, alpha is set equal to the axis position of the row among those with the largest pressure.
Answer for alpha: 2135 min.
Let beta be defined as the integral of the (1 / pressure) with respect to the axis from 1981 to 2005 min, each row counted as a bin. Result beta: 4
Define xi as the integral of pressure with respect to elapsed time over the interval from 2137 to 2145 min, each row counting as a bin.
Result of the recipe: 48.3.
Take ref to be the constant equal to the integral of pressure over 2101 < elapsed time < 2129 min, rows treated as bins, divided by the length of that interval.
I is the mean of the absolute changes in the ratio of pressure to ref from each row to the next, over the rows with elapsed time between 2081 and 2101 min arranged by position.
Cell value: 0.140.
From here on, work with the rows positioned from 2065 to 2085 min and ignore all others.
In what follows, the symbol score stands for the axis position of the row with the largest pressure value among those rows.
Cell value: 2071 min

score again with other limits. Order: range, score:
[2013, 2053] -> 2015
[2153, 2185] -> 2155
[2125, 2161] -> 2135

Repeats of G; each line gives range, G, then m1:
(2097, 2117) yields -5.27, 128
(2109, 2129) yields -5.23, 124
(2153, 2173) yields -5.16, 116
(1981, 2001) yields -5.20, 120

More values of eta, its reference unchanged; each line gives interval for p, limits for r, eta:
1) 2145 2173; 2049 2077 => 1.03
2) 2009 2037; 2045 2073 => 1.06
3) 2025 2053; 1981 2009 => 0.94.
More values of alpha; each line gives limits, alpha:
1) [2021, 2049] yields 2039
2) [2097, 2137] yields 2103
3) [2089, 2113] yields 2095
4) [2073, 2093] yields 2087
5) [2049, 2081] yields 2071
